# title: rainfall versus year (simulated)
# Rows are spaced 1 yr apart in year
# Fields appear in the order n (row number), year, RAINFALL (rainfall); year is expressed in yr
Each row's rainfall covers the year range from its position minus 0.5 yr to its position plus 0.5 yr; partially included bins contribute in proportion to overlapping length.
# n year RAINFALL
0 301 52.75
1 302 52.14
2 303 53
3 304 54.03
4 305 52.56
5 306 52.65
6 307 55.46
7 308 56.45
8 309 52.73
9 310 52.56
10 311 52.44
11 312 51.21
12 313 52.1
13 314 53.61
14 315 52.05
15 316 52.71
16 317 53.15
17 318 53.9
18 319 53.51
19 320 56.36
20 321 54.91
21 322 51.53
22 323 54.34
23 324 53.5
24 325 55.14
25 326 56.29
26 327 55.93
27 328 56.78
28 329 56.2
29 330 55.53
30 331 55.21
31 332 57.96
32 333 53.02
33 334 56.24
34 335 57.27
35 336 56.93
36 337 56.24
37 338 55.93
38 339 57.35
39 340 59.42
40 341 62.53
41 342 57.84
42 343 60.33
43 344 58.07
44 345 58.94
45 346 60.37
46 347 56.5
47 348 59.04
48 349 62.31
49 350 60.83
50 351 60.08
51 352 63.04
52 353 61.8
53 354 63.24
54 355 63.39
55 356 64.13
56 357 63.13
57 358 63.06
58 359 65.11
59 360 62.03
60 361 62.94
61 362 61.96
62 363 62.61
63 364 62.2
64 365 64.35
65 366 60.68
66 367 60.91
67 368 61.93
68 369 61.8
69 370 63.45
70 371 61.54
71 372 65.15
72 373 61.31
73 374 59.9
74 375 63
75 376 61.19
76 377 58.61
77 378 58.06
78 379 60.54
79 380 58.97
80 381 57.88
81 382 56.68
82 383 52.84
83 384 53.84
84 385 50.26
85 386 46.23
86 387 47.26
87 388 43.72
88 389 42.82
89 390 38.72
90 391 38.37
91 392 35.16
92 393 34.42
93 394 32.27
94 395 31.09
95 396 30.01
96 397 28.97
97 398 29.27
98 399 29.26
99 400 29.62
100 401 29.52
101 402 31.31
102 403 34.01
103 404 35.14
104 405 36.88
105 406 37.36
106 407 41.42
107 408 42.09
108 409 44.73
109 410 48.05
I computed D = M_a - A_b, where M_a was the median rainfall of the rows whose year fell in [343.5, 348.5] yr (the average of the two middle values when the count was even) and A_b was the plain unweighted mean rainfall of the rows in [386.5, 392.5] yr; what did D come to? 18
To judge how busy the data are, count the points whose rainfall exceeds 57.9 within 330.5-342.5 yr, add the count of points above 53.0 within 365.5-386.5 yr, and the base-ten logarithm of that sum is 1.32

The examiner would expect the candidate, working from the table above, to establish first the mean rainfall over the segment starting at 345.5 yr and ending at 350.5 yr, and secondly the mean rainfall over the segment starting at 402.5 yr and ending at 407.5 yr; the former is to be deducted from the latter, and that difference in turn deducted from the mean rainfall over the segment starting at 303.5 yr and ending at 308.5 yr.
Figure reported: 77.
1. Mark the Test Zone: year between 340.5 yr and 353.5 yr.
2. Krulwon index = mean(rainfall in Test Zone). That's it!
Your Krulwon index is 60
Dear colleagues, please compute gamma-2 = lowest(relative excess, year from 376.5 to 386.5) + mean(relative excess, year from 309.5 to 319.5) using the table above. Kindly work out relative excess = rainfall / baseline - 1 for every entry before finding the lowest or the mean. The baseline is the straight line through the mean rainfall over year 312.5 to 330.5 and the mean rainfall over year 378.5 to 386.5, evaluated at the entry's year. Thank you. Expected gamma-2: -0.18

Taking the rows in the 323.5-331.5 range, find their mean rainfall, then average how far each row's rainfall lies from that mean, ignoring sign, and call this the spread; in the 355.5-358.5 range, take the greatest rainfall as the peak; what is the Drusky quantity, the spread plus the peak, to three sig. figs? 64.9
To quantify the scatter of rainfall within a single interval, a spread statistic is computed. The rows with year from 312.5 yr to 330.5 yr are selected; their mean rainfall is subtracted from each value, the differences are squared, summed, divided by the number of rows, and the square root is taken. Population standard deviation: 1.6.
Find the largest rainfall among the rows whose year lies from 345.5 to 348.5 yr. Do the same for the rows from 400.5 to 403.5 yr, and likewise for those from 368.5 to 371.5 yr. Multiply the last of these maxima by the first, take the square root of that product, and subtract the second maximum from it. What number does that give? 28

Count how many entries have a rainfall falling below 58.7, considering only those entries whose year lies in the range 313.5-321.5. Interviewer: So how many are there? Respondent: 8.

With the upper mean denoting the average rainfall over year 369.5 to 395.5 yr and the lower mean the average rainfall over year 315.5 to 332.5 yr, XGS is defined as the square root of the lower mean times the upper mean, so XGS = 53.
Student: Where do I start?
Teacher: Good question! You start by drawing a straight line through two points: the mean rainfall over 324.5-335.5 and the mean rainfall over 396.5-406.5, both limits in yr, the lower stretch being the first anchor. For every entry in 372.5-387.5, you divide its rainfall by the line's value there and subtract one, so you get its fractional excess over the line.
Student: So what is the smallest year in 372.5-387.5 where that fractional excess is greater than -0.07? 373 yr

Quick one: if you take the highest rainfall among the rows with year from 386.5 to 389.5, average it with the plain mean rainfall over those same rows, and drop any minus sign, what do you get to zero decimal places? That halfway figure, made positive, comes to 46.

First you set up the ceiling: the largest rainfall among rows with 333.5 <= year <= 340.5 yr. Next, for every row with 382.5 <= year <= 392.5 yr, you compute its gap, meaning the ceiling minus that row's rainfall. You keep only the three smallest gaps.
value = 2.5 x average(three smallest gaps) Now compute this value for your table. 18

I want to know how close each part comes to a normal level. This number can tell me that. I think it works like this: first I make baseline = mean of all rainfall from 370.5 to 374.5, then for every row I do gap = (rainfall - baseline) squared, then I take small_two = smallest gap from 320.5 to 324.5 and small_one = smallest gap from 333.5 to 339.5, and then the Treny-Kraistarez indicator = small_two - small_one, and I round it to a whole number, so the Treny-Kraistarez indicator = 29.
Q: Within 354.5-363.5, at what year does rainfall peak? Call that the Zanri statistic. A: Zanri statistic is 359 yr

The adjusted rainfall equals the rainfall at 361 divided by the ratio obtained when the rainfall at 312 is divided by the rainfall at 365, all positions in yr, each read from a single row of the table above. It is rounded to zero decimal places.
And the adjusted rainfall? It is 79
